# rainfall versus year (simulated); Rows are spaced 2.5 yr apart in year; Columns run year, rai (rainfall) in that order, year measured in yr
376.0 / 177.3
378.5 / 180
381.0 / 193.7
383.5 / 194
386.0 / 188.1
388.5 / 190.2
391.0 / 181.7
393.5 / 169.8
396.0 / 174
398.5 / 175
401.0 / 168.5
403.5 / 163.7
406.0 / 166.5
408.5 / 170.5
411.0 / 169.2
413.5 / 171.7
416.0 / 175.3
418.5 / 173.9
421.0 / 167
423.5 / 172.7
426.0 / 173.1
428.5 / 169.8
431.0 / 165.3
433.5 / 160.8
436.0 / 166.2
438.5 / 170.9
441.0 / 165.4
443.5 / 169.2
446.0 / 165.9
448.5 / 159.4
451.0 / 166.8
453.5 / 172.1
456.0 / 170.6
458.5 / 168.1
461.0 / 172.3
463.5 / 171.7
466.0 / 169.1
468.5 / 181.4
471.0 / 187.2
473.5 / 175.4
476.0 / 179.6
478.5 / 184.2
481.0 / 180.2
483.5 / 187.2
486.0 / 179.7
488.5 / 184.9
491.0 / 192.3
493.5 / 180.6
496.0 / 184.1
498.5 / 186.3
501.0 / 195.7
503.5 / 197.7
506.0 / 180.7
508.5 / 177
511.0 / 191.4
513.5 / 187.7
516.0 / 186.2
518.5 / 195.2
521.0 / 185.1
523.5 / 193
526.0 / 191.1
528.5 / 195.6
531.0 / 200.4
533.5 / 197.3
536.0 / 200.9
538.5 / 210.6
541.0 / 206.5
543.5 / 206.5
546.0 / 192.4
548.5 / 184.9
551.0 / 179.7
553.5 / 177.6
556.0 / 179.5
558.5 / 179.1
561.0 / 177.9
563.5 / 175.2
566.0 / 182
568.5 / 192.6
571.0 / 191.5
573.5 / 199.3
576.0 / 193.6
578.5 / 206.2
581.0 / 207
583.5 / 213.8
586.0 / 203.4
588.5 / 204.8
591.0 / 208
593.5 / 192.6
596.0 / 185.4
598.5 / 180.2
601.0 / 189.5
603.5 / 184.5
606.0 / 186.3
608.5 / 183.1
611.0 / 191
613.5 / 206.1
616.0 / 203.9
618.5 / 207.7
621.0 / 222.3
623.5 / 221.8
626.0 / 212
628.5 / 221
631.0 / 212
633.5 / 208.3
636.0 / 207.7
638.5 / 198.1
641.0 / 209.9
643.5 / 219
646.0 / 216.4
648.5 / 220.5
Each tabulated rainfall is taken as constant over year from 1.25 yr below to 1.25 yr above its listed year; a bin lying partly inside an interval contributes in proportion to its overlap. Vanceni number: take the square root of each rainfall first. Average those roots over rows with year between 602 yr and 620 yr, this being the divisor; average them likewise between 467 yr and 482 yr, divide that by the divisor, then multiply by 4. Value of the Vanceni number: 3.86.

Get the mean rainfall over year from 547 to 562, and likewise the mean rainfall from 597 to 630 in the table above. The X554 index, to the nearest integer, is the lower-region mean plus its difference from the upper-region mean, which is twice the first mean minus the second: 159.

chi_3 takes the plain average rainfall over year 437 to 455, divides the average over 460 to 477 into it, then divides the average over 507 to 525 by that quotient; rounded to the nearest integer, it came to 199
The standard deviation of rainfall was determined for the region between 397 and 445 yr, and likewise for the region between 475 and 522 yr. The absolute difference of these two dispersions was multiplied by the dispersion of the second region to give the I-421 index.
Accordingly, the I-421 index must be 12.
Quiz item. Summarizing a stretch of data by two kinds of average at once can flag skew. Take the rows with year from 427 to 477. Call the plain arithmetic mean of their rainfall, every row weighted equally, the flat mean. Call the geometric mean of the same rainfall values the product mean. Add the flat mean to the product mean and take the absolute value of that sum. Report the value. 341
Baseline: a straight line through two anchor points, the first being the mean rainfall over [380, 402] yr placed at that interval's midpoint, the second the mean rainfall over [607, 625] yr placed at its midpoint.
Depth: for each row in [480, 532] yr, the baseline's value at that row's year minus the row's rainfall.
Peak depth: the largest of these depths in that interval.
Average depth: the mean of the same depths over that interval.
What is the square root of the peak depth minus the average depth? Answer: 3.4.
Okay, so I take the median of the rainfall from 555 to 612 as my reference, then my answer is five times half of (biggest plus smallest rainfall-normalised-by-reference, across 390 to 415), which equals 4.52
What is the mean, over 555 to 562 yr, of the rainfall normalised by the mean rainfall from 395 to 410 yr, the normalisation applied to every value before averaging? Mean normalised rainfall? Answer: 1.05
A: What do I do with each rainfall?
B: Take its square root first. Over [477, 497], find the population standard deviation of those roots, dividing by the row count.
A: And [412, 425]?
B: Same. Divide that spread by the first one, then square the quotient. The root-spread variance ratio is 0.56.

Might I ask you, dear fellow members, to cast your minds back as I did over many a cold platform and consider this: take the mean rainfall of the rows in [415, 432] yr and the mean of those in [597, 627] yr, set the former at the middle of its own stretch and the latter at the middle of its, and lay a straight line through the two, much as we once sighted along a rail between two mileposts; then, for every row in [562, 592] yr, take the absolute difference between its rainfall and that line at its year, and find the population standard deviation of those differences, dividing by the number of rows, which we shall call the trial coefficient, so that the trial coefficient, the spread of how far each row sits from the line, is 5.9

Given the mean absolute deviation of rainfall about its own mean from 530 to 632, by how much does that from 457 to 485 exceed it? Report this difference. -5.7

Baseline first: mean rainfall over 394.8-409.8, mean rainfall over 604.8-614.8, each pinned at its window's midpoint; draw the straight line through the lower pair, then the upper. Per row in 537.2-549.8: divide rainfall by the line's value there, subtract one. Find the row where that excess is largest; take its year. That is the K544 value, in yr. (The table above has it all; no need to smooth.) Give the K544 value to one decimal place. 538.5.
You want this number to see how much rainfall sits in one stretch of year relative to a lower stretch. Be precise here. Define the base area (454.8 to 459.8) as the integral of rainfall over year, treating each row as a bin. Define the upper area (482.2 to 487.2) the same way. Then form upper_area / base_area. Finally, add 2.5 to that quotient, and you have 3.58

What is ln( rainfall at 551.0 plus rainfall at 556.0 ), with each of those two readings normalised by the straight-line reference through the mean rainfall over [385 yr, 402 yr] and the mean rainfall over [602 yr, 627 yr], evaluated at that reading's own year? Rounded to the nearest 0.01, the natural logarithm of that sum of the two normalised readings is 0.61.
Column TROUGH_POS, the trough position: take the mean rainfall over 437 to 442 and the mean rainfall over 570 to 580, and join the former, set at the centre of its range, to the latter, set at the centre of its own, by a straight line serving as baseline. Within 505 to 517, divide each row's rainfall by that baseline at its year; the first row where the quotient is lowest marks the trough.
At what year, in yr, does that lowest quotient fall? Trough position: 508.5 yr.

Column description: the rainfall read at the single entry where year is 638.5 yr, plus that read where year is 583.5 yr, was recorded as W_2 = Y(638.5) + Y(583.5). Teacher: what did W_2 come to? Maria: 412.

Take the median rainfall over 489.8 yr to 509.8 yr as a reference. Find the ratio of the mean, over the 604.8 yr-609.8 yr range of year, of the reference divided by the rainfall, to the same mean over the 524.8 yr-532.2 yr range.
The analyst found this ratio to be 1.06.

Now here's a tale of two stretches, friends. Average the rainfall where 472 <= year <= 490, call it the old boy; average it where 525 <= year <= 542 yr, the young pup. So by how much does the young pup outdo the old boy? 19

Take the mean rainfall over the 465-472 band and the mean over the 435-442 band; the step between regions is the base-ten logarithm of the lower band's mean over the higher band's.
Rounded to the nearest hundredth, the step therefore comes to -0.03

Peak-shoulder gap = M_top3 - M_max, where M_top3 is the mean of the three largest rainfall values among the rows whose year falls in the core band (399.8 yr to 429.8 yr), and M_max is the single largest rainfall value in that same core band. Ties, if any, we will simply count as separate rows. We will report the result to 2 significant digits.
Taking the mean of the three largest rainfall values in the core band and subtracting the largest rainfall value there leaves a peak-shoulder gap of -1.2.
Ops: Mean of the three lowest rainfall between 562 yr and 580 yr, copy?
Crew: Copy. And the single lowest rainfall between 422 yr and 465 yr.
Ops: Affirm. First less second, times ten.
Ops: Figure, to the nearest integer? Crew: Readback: 235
